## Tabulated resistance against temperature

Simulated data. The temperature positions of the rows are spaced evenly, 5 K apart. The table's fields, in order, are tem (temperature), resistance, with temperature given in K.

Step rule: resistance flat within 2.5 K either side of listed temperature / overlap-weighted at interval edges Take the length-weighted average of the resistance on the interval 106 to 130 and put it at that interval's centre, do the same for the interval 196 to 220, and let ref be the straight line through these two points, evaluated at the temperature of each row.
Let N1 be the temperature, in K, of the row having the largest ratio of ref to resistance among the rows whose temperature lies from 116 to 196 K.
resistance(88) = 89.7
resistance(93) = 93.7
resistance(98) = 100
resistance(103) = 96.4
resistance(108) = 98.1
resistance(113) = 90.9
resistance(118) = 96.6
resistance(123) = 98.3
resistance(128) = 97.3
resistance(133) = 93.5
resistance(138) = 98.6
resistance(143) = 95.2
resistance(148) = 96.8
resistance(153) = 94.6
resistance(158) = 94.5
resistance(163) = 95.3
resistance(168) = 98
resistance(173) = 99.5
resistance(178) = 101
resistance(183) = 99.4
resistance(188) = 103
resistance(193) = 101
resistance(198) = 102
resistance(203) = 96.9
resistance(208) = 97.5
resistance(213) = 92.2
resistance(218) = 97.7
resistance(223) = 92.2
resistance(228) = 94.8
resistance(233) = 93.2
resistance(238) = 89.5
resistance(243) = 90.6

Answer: 133 K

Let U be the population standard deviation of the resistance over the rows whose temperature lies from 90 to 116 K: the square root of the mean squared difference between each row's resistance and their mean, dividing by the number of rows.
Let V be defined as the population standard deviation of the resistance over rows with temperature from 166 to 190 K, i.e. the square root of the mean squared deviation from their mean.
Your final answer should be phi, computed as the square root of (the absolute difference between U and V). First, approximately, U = 3.2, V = 1.7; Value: 1.2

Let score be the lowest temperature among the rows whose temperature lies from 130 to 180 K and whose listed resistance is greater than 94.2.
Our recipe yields 138 K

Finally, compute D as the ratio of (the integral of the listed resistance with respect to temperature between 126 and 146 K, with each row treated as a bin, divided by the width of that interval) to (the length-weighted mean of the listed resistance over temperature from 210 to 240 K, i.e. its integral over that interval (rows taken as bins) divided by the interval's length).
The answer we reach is 1.03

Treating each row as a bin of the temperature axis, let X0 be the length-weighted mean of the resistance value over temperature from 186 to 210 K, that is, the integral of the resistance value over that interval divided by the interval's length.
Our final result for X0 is 100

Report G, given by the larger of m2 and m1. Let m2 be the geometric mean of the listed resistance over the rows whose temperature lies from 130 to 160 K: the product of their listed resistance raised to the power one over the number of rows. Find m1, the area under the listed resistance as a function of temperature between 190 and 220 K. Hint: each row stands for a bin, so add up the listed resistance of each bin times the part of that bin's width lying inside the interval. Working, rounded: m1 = 2939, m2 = 95.52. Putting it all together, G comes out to 2939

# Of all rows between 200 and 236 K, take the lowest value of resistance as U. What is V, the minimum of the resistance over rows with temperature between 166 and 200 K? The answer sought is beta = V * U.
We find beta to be 9036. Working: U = 92.2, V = 98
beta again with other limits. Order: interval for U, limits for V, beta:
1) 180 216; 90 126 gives 8381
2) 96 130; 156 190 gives 8590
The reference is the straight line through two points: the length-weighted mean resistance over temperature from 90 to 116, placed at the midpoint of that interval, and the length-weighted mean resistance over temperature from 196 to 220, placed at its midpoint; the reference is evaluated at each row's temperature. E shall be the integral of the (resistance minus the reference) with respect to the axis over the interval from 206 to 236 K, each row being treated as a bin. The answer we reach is -86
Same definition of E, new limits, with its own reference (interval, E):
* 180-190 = 43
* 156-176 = 8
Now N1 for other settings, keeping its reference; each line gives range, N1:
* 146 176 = 158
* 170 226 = 223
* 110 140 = 113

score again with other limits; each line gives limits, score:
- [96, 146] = 98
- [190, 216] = 193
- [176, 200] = 178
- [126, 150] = 128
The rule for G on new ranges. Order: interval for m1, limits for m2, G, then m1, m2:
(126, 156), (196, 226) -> 2879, 2879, 96.36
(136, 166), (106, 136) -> 2875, 2875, 95.74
